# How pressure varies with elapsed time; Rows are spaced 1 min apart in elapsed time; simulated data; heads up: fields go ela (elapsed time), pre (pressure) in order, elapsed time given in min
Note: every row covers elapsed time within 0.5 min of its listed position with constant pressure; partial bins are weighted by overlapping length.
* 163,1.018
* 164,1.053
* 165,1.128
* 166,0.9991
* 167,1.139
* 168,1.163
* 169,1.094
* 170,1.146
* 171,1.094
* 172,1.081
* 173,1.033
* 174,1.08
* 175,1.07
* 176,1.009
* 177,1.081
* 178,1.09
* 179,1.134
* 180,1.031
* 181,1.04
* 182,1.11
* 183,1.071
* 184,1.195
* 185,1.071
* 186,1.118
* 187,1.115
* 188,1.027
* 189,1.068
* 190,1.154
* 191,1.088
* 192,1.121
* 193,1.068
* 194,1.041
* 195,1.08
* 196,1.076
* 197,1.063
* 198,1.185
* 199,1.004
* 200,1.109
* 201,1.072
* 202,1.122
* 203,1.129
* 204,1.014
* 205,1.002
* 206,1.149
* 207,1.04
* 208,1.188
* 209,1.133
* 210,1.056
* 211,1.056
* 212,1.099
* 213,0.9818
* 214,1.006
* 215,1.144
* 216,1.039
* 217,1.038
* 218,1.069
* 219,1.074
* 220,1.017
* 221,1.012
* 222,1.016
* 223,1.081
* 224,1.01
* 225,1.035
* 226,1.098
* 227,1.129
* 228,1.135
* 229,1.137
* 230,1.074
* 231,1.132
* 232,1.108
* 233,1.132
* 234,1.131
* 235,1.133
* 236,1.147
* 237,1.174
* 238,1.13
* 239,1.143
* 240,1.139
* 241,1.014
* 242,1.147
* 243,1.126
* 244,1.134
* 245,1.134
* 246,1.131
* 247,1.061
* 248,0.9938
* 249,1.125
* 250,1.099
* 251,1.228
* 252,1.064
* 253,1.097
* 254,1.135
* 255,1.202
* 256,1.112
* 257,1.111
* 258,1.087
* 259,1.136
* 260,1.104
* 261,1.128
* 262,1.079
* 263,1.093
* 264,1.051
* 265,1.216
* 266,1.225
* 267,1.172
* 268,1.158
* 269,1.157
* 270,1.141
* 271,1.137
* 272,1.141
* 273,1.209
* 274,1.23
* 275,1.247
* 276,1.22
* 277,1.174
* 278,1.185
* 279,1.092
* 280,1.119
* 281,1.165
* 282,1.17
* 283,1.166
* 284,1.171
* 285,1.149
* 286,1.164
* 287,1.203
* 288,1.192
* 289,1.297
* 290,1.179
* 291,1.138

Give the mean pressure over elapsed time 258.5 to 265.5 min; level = 1.115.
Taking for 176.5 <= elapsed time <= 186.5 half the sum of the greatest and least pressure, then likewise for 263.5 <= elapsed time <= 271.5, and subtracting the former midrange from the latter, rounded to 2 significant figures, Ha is 0.025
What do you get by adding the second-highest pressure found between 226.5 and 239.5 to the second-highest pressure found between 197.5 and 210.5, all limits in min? 2.33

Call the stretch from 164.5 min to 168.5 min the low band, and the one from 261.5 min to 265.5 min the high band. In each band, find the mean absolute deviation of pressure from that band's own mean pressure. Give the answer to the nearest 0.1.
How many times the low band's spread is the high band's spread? 1.0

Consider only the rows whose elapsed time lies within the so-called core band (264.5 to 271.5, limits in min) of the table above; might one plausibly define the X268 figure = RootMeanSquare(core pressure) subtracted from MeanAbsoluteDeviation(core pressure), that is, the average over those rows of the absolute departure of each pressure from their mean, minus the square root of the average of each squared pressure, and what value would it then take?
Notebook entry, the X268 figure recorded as -1.15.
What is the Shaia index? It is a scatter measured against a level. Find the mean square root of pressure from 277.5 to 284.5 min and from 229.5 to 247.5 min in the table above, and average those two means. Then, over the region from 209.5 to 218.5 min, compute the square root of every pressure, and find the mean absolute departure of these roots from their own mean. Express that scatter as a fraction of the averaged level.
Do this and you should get 0.0155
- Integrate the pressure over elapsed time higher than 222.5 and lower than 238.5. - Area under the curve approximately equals 17.8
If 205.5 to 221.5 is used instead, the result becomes 17.1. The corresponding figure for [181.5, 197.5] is 17.5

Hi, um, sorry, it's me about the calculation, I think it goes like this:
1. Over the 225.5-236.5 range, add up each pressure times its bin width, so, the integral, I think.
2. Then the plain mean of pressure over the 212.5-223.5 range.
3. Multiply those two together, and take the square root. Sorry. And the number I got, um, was 3.59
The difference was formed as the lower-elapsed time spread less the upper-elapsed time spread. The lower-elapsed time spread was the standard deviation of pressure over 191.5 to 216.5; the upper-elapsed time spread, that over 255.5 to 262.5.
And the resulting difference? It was 0.037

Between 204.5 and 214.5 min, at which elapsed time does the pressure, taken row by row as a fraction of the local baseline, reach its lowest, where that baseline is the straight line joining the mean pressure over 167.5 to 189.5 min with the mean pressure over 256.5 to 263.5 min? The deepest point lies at 213 min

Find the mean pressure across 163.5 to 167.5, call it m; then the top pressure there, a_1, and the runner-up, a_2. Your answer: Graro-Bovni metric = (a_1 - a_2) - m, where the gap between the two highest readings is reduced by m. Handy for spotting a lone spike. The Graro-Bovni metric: -1.07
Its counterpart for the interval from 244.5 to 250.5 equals -1.09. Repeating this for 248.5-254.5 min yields -1.03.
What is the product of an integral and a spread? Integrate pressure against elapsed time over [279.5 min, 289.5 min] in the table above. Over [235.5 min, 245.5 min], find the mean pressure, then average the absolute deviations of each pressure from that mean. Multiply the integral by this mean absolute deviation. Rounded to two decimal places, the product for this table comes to 0.28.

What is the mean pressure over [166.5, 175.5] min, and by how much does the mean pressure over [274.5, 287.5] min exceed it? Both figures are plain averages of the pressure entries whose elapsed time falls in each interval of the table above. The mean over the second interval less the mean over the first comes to 0.071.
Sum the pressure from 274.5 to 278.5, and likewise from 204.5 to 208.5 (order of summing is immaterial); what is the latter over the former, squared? 0.82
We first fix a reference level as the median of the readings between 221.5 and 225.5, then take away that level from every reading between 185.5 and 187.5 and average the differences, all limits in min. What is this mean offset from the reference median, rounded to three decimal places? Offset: 0.091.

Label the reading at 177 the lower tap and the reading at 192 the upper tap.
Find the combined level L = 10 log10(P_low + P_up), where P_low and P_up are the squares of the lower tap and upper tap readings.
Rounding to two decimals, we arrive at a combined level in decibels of 3.85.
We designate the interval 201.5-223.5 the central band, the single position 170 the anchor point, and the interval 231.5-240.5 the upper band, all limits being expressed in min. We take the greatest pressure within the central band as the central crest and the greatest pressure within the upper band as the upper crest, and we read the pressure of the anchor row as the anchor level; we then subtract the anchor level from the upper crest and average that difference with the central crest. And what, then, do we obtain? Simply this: 0.61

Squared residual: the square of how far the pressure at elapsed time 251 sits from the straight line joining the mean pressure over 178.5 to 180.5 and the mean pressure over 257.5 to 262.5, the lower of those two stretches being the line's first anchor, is 0.015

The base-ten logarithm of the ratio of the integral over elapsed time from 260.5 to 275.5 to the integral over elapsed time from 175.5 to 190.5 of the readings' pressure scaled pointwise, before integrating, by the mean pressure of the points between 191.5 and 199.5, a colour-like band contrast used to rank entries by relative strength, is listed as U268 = 0.03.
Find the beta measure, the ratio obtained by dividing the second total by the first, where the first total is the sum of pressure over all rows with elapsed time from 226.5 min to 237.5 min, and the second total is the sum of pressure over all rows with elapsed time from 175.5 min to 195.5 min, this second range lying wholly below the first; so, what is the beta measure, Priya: 1.7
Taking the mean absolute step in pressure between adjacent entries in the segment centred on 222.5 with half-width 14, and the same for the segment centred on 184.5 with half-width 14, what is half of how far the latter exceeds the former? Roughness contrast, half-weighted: 0.0063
